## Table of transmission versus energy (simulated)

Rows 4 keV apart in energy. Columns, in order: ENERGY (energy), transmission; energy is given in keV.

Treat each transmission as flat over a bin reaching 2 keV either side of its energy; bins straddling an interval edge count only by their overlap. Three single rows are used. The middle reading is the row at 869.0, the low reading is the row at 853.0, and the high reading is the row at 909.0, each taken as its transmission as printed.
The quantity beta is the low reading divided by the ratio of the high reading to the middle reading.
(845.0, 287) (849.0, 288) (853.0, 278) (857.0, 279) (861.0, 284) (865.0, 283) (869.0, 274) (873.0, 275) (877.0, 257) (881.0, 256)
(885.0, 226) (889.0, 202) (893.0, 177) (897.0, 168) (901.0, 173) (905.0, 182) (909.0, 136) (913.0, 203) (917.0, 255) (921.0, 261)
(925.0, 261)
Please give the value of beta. 560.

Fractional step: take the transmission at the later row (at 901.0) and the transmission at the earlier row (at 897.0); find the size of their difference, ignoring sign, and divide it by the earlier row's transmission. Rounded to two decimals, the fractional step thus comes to 0.03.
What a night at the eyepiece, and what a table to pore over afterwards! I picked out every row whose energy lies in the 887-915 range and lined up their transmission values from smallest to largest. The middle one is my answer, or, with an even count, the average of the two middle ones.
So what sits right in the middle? 177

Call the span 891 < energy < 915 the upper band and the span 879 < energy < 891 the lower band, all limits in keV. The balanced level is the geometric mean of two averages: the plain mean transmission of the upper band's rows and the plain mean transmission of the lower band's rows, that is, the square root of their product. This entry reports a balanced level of 199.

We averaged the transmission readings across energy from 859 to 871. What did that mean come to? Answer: 280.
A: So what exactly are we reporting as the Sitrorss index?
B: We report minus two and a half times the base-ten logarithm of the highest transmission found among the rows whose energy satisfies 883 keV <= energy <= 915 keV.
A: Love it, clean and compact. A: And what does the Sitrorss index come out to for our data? -5.89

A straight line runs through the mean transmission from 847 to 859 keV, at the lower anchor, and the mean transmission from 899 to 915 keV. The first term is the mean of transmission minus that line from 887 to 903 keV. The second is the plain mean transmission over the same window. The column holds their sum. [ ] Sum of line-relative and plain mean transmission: 162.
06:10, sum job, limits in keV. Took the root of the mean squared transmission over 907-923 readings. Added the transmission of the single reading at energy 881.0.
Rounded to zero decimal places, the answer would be 476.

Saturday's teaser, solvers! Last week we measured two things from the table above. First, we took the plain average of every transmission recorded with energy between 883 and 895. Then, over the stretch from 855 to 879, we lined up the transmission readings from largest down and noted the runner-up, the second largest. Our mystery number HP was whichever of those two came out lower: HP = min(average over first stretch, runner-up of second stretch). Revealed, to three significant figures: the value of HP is 202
